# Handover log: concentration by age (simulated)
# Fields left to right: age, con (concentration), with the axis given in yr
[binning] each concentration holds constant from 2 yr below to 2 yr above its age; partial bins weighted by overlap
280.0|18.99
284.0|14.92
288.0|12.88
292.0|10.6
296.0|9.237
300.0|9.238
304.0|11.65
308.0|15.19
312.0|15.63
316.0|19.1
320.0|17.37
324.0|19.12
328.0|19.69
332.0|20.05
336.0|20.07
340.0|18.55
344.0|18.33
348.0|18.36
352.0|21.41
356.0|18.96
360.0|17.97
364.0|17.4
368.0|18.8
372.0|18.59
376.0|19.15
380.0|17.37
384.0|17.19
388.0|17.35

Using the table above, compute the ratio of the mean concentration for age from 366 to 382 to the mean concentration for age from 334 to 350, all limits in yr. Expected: 0.98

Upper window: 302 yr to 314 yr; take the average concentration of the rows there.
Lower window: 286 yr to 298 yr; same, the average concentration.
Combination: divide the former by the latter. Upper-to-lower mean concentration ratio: 1.30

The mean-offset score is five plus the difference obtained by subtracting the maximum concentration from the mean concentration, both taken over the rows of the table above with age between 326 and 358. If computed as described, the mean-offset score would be 3.02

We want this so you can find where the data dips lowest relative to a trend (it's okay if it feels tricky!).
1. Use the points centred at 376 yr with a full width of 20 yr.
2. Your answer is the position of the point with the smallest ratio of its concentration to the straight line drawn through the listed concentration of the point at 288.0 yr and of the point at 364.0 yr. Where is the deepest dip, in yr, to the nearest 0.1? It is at 384.0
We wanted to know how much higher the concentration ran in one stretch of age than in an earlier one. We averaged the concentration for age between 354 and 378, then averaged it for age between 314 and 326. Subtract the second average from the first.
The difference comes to 0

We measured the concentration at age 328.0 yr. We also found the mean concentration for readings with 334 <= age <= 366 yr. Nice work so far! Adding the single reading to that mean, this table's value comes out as 38.6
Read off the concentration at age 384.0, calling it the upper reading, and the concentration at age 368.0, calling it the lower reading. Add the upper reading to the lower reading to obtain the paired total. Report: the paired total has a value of 36.0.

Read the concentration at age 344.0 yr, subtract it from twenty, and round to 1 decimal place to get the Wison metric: 1.7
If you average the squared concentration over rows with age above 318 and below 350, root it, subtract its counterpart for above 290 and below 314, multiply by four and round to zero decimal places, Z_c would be 27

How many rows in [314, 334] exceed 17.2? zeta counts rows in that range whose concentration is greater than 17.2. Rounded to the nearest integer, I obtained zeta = 5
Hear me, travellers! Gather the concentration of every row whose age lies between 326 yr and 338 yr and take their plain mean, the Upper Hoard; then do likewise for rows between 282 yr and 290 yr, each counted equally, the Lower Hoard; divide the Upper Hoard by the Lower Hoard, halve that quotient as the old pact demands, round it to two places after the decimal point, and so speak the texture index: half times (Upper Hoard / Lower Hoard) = 0.72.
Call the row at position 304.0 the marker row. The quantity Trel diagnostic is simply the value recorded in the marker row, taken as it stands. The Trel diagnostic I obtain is 11.65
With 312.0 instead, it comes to 15.63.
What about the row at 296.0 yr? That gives 9.237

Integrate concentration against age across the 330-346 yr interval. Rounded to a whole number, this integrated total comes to 308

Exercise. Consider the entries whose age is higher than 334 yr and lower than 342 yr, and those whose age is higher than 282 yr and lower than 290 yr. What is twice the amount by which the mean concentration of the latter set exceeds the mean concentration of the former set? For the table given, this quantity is -10.8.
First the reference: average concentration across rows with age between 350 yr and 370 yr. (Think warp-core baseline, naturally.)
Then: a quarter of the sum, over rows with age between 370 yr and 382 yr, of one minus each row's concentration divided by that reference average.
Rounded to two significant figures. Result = 0.021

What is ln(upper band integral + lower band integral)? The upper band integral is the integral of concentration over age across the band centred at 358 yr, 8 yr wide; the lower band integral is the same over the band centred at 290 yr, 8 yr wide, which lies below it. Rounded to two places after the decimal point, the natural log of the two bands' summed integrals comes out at 5.49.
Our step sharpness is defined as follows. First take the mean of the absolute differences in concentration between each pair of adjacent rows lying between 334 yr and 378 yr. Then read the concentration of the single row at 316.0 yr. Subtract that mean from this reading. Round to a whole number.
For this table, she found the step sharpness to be 18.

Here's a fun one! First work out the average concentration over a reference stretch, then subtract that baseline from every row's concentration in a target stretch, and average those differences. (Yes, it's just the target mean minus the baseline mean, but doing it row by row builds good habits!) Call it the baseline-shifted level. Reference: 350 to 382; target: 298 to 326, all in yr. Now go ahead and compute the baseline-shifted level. -3.4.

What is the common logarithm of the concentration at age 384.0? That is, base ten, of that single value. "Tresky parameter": 1.24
